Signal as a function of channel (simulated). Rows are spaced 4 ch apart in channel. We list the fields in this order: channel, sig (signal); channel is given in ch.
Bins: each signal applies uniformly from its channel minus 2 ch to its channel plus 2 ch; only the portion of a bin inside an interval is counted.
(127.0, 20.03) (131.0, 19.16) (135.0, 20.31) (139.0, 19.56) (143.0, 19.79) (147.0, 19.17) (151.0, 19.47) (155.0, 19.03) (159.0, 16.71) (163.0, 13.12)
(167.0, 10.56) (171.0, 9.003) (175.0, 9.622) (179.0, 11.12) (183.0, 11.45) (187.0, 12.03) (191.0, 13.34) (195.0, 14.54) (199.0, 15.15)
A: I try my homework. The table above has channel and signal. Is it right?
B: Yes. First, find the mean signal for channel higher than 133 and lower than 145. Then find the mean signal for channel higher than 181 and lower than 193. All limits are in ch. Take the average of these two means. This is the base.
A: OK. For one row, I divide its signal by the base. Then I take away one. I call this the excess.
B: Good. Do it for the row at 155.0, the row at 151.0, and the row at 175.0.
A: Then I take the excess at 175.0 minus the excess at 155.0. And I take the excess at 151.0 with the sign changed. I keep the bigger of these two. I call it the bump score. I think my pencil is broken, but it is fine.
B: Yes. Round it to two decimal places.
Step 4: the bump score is -0.21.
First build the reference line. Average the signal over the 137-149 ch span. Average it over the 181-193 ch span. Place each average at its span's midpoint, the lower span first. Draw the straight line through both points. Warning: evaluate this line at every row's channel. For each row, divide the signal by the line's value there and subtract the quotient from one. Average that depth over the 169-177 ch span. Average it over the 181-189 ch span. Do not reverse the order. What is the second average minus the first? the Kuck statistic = -0.29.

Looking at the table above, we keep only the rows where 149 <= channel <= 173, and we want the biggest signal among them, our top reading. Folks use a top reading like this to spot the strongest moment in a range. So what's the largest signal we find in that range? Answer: 19.47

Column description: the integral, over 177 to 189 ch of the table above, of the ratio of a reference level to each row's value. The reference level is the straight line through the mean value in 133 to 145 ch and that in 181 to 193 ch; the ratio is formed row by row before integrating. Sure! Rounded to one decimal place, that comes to 13.5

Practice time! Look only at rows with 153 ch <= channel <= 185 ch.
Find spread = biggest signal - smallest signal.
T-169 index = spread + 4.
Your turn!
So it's 14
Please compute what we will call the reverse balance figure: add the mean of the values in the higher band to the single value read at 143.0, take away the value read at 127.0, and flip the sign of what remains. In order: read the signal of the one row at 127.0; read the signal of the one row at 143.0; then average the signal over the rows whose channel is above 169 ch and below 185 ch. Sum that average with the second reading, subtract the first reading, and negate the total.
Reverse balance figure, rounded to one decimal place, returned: -10.1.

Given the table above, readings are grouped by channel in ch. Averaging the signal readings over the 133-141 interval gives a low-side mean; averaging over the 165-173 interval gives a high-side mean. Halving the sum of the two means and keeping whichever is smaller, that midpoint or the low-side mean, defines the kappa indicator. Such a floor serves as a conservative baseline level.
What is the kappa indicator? 14.9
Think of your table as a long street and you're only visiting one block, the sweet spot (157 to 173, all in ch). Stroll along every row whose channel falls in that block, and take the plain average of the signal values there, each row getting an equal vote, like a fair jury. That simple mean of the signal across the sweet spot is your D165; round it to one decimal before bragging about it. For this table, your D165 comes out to 12.3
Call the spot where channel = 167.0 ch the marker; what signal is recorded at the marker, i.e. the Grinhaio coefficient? 10.56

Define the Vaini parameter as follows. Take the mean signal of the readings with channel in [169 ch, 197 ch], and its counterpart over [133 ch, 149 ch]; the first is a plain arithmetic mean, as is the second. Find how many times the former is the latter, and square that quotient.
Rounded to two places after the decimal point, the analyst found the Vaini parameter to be 0.35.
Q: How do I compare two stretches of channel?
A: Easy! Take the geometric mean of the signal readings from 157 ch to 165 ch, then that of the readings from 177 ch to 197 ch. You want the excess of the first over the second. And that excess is 2.4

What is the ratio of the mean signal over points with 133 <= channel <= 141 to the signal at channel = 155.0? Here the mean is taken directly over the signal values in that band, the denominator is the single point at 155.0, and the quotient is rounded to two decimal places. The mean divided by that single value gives 1.05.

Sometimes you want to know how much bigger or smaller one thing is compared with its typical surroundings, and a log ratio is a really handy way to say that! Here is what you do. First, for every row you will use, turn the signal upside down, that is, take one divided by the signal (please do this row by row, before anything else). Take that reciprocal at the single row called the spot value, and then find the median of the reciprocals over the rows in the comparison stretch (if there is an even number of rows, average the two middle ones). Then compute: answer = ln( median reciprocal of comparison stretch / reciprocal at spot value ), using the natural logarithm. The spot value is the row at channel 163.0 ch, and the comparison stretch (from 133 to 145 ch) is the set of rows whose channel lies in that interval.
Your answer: -0.41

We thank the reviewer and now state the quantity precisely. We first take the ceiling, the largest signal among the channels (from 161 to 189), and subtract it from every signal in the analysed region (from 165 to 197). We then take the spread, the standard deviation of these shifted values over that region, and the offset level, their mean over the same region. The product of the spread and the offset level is -3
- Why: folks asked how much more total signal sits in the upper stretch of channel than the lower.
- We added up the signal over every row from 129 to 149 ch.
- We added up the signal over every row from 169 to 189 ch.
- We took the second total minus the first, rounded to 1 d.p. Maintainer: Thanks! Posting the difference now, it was -44.8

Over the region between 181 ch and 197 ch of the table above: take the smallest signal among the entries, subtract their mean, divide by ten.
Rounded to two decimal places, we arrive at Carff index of -0.14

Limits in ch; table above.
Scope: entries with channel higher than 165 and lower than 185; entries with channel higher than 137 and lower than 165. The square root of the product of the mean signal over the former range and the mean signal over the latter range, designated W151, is 13.7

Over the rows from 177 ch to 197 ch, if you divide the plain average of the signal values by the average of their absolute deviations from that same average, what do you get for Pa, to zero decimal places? 11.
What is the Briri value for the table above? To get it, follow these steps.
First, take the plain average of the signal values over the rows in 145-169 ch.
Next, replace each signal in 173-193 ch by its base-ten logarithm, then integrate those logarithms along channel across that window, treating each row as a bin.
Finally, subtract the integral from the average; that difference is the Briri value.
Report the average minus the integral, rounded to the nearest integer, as -5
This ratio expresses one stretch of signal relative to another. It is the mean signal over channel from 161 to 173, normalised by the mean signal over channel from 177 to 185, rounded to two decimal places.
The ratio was 0.97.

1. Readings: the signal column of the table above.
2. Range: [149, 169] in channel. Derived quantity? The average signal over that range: 15.8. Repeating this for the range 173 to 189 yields 11.1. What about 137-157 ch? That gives 19.4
